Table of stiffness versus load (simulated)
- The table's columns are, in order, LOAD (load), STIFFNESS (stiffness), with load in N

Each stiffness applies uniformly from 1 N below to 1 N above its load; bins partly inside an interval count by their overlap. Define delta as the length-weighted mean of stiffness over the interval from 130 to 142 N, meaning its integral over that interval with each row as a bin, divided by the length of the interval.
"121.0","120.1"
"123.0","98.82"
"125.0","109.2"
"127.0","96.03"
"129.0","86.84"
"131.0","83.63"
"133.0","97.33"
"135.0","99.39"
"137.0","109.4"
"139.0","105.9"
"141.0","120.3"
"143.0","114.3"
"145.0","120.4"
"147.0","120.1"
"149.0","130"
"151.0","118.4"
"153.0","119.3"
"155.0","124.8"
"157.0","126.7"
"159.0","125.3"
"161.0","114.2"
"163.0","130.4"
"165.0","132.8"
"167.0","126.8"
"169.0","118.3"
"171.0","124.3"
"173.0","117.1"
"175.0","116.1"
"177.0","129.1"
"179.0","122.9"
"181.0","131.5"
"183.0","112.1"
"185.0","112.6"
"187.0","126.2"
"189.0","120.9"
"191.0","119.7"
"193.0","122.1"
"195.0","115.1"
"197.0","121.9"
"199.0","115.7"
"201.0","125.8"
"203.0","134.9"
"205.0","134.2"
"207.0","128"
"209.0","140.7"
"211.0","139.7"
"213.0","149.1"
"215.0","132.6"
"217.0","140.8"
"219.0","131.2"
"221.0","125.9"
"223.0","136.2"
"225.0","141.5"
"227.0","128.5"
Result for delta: 103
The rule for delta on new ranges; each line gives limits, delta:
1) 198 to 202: 121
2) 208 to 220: 139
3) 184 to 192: 120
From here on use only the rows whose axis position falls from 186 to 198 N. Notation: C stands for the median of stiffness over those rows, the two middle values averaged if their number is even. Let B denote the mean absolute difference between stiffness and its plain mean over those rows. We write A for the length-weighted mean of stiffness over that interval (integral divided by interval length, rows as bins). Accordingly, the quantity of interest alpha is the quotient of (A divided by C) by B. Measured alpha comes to 0.41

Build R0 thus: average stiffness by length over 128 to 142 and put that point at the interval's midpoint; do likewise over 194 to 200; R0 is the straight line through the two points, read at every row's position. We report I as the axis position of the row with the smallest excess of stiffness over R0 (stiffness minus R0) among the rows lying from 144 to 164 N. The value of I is 161.0 N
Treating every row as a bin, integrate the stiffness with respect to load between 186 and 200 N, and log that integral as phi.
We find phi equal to 1683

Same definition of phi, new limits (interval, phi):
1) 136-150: 1641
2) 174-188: 1701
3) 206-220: 1924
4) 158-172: 1744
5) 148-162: 1717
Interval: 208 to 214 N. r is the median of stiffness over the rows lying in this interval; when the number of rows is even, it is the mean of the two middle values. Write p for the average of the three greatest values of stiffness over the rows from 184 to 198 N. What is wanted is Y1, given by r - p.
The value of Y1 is 17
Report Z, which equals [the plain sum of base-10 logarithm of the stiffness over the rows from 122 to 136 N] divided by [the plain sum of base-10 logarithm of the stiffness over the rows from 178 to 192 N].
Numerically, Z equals 0.95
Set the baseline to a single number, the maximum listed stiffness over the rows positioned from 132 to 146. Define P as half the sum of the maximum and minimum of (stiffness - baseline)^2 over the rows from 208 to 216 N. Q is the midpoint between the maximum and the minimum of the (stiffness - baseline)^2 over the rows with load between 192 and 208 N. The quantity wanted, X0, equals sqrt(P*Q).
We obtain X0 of 227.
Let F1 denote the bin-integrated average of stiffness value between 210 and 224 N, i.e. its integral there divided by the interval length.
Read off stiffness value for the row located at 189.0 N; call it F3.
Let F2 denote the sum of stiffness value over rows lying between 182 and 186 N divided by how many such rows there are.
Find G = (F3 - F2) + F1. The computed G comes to 145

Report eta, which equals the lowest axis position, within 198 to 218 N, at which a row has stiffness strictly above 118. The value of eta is 201.0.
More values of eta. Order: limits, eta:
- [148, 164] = 149.0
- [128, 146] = 141.0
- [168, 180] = 169.0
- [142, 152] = 145.0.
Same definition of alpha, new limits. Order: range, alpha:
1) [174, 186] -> 0.14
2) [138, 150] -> 0.18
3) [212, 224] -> 0.17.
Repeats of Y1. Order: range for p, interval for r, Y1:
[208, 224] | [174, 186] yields -24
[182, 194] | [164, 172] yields 2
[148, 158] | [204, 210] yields 7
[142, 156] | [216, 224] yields 9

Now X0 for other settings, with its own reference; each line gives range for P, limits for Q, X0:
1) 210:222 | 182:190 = 121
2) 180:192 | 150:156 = 25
